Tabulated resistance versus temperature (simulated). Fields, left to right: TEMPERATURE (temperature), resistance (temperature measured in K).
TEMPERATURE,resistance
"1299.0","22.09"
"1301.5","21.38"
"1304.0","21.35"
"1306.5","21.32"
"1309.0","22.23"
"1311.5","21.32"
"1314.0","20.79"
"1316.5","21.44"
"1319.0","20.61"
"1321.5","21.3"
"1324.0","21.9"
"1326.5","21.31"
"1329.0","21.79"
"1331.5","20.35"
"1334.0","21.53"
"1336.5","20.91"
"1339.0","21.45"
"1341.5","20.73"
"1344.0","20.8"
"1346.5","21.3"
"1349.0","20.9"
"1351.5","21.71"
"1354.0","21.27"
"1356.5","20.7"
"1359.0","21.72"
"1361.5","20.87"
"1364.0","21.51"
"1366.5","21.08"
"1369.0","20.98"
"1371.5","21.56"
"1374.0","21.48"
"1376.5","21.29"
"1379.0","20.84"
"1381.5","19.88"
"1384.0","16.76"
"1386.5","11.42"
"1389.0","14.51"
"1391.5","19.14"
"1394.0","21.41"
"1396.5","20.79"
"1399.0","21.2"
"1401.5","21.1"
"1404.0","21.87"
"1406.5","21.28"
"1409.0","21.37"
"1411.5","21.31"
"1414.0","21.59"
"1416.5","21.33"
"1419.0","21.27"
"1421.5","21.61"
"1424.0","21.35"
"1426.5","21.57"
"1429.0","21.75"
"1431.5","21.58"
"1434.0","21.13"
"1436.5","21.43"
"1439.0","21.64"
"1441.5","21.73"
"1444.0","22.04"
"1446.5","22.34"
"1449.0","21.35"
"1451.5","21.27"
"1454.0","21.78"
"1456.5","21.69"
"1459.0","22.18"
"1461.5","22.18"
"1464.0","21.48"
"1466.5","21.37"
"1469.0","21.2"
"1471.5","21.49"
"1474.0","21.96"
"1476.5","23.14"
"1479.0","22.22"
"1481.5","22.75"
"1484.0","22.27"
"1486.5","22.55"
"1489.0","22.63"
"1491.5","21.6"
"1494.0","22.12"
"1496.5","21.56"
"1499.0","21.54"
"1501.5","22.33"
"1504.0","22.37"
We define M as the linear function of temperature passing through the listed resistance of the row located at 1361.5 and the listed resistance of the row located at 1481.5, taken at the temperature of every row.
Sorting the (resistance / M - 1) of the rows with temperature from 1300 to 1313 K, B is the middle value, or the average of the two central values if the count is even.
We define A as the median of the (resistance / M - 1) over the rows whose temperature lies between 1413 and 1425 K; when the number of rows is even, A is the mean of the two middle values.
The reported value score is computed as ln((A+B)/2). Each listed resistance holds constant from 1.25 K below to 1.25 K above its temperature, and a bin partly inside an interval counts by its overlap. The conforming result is -3.68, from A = -0.02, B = 0.07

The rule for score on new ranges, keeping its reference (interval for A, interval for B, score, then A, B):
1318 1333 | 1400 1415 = -3.97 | 0.05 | -0.01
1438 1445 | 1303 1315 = -3.73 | -0.02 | 0.07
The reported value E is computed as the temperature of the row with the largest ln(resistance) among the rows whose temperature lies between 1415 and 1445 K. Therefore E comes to 1444.0 K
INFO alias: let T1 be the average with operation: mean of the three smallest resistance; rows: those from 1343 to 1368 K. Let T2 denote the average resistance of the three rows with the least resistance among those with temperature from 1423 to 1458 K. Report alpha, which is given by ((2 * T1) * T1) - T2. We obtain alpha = 843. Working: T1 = 20.8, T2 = 21.25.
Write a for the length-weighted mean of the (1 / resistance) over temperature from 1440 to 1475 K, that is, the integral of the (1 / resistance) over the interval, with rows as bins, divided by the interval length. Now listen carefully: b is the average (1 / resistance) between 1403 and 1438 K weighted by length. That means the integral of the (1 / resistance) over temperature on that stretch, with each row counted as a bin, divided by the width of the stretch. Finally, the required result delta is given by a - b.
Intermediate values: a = 0.0461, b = 0.0466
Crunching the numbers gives -0.001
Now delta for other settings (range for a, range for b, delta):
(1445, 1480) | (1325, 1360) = -0.001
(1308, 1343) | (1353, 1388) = -0.004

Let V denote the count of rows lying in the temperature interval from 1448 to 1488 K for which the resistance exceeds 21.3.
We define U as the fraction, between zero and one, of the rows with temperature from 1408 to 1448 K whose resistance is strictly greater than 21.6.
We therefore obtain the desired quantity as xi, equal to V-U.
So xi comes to 13.6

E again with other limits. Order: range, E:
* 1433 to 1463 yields 1446.5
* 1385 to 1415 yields 1404.0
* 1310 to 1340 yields 1324.0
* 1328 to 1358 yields 1329.0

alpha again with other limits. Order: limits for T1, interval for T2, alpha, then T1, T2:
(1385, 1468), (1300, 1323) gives 431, 15.0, 20.90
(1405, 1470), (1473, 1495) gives 877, 21.2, 21.89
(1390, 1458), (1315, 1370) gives 807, 20.3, 20.55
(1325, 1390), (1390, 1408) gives 385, 14.2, 20.34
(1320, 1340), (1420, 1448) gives 848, 20.9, 21.30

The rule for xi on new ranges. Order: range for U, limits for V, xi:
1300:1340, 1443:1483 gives 13.8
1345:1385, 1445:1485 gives 13.9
